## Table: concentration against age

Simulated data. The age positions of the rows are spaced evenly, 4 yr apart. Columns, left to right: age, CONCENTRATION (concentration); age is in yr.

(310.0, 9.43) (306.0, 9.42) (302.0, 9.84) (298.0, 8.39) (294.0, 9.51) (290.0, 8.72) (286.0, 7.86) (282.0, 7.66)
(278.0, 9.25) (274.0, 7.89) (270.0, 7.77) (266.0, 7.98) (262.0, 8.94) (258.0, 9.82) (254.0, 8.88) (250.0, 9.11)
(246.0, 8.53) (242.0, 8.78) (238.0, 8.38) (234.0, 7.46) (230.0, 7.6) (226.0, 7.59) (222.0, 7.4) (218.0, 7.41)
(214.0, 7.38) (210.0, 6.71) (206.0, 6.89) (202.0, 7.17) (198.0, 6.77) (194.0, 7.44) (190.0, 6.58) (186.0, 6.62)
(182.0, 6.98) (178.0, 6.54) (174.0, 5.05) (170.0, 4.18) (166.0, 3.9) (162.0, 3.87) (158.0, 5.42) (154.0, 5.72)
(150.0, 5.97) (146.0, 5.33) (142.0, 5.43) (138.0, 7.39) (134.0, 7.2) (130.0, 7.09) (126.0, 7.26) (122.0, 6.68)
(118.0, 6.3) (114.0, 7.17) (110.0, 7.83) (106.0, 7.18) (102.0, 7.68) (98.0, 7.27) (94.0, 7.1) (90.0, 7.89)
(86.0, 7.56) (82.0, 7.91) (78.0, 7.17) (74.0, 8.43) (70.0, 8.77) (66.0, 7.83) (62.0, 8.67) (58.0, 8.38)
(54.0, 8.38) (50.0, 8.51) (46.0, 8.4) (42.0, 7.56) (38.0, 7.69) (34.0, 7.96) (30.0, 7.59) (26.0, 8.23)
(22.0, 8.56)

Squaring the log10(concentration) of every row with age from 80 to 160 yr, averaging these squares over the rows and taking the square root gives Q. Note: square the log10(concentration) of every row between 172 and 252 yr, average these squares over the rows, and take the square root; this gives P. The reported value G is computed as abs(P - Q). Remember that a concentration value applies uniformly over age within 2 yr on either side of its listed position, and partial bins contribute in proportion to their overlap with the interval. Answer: 0.028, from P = 0.86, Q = 0.84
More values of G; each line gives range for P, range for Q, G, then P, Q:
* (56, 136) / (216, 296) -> 0.041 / 0.88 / 0.92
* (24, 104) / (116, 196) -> 0.122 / 0.90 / 0.78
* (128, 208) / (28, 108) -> 0.117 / 0.78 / 0.90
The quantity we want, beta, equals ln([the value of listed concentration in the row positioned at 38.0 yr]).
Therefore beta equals 2.04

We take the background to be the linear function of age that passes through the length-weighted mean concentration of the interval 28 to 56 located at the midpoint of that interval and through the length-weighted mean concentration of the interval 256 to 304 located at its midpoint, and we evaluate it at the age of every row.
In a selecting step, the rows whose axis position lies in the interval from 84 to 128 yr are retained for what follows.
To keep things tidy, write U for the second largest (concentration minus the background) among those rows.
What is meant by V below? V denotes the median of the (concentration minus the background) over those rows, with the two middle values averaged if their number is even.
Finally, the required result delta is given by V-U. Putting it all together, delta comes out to -0.6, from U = -0.4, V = -1.0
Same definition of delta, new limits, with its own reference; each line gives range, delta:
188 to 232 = -0.2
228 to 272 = -0.6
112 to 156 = -0.6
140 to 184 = -1.1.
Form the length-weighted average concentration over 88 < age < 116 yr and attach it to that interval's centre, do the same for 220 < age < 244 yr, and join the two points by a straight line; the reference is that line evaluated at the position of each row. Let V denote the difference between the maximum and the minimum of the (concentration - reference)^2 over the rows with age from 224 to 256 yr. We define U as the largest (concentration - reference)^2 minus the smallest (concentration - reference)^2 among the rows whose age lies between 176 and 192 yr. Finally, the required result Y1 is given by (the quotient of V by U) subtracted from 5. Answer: 3.3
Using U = 0.8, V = 1.3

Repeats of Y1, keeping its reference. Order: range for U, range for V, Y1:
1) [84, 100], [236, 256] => -0.6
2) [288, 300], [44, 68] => 4.2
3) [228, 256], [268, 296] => 3.5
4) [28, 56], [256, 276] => 2.6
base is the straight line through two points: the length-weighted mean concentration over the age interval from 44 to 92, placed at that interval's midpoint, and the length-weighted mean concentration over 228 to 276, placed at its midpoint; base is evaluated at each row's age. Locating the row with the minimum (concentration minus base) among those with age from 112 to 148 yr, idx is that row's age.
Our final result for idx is 146.0 yr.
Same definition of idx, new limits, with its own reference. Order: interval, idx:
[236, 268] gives 266.0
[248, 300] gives 282.0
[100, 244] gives 162.0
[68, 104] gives 94.0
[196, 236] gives 210.0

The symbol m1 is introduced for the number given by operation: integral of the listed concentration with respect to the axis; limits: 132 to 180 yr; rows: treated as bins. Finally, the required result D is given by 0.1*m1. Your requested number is 26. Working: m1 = 264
